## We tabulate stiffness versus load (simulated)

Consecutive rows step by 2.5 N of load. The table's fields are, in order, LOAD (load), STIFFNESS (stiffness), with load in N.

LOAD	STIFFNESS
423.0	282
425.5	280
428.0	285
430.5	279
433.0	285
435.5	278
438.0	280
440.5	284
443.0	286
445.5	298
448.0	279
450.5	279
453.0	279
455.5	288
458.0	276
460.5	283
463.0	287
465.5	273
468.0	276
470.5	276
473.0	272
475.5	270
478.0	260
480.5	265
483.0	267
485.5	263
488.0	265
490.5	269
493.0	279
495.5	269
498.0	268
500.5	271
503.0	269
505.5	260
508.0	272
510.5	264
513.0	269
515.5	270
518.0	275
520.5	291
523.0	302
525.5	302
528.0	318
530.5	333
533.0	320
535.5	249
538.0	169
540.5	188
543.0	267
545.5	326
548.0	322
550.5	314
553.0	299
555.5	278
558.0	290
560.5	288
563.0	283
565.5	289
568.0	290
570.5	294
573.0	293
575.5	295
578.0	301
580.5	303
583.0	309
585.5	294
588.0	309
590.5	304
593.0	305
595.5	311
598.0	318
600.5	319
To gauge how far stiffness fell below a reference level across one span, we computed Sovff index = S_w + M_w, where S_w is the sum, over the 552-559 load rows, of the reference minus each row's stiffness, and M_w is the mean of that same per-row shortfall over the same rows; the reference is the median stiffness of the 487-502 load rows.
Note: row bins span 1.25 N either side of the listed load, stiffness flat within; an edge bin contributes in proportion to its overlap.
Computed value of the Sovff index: -80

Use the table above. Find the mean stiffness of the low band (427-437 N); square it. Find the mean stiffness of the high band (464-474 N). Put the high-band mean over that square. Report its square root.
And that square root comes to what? 0.0588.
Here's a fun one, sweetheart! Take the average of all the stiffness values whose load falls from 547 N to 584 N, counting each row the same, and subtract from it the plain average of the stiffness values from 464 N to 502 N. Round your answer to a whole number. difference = 27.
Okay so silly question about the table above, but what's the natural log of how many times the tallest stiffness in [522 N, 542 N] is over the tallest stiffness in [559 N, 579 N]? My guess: 0.10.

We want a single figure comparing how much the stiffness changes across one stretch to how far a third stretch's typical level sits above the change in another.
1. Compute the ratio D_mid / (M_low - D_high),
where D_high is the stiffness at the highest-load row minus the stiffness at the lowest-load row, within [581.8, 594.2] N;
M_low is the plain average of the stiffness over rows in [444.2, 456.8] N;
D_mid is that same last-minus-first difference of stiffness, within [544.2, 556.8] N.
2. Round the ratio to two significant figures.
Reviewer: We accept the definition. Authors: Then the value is -0.17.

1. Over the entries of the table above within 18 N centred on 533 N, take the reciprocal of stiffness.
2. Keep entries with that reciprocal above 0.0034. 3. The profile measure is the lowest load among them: 535.5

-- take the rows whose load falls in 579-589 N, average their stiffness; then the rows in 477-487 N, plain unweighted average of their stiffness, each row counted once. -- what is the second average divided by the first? 0.87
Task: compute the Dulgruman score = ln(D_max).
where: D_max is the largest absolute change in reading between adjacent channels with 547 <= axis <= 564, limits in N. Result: 3.04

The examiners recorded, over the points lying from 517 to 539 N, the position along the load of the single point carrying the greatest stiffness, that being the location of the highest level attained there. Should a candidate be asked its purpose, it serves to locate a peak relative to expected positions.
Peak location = 530.5 N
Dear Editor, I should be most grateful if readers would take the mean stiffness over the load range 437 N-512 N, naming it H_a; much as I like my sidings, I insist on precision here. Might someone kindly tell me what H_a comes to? 274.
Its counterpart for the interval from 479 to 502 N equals 268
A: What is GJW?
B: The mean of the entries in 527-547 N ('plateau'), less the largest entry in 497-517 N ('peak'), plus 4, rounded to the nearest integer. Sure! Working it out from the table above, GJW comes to 3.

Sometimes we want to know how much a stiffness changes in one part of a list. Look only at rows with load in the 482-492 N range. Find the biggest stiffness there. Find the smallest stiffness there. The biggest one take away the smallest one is 6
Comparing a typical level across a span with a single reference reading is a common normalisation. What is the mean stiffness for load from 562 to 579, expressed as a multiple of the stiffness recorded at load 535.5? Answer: 1.17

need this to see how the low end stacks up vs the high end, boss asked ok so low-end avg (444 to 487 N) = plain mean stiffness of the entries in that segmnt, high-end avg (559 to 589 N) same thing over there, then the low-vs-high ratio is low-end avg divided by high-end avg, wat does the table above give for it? 0.93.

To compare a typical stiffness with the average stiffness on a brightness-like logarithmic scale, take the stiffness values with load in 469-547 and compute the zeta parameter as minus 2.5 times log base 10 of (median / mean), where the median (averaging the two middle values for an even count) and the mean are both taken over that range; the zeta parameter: 0.013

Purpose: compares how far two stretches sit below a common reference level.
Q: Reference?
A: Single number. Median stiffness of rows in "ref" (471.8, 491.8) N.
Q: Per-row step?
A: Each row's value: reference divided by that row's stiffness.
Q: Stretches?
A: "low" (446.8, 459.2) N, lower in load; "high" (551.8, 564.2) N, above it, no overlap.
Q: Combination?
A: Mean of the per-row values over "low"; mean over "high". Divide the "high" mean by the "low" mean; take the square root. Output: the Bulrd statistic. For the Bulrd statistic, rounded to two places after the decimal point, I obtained 0.99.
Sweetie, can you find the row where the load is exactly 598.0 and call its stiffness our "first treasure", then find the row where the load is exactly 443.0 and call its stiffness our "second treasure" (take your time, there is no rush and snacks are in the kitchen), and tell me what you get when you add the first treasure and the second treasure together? 604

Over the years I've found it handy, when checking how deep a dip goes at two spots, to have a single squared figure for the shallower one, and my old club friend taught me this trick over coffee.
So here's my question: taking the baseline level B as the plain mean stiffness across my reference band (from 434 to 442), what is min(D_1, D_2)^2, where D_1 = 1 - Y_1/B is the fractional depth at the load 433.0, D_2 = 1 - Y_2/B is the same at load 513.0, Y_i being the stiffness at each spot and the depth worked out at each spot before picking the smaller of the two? 0.0002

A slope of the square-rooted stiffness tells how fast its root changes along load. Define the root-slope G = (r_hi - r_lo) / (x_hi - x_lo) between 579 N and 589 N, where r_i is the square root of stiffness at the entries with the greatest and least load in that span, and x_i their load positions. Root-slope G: 0.023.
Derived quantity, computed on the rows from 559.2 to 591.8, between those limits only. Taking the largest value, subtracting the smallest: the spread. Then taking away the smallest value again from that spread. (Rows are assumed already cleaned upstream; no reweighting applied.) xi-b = -257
